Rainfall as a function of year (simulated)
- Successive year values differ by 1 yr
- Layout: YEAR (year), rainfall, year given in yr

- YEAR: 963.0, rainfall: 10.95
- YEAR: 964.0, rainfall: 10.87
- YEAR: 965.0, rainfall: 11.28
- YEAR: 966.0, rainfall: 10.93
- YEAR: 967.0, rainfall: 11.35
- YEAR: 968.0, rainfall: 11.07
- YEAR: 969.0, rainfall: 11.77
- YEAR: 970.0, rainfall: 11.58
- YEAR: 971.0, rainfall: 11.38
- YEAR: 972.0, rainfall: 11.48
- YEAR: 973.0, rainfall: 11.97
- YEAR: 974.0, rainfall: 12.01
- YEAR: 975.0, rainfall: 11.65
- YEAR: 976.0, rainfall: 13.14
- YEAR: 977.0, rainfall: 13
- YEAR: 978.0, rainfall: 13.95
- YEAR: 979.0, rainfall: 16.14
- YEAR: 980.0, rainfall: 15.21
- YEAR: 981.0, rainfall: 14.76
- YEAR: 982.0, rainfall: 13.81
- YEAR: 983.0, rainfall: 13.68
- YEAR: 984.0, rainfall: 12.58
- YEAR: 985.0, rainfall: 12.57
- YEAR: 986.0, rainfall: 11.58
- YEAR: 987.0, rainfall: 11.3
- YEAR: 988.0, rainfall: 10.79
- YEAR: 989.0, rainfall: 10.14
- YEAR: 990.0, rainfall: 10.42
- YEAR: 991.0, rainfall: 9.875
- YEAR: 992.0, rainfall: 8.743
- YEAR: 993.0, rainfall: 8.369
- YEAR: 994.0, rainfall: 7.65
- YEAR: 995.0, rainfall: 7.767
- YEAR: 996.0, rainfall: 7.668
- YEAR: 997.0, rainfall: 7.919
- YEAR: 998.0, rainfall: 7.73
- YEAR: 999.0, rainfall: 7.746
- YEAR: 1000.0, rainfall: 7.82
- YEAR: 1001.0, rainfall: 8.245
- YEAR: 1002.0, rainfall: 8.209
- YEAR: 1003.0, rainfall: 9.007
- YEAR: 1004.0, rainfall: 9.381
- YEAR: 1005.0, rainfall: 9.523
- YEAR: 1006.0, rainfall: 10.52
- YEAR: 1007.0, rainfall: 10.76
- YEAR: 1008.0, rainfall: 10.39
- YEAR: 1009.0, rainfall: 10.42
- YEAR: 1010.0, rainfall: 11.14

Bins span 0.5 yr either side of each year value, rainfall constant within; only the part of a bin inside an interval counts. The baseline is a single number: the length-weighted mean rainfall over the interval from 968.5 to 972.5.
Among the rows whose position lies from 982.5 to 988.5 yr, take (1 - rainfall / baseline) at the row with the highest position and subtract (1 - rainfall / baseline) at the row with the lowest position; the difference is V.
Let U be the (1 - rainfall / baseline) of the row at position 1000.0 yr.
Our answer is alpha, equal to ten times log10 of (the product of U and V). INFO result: -11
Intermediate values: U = 0.32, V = 0.25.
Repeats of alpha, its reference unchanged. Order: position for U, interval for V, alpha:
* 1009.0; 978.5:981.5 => -19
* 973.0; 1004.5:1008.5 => -26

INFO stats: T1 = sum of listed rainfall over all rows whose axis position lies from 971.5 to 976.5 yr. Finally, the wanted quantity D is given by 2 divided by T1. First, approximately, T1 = 60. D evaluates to 0.033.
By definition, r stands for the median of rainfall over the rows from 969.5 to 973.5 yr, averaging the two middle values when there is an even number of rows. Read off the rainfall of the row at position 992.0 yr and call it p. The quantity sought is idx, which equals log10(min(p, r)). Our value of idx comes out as 0.94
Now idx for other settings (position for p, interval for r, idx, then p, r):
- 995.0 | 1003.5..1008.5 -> 0.89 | 7.767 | 10.4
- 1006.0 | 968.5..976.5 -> 1.02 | 10.52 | 11.7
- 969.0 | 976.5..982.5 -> 1.07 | 11.77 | 14.4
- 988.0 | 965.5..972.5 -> 1.03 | 10.79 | 11.4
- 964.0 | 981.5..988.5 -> 1.04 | 10.87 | 12.6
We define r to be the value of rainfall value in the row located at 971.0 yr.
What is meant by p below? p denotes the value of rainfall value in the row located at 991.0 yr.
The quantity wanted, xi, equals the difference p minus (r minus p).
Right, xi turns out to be 8.4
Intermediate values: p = 9.875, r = 11.38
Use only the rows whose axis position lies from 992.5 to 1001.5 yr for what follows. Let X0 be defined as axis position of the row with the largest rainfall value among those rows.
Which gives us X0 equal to 993.0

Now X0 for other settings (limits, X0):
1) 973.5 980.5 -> 979.0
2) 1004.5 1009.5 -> 1007.0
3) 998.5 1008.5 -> 1007.0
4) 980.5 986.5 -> 981.0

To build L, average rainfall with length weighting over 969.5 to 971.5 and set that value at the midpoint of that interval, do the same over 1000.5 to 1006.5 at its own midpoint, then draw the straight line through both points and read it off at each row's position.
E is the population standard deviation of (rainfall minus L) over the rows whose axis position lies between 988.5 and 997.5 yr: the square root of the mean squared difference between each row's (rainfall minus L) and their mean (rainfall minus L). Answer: 0.90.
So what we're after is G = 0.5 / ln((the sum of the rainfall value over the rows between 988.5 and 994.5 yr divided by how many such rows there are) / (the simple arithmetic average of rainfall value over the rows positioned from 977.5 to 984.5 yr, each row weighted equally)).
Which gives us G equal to -1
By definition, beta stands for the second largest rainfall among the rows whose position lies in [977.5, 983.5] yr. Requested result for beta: 15.21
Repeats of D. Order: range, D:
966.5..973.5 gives 0.025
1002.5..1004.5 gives 0.109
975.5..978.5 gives 0.050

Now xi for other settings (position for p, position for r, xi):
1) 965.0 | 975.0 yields 10.9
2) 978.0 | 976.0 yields 14.8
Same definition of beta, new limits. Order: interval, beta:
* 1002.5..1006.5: 9.523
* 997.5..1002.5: 8.209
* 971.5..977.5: 13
